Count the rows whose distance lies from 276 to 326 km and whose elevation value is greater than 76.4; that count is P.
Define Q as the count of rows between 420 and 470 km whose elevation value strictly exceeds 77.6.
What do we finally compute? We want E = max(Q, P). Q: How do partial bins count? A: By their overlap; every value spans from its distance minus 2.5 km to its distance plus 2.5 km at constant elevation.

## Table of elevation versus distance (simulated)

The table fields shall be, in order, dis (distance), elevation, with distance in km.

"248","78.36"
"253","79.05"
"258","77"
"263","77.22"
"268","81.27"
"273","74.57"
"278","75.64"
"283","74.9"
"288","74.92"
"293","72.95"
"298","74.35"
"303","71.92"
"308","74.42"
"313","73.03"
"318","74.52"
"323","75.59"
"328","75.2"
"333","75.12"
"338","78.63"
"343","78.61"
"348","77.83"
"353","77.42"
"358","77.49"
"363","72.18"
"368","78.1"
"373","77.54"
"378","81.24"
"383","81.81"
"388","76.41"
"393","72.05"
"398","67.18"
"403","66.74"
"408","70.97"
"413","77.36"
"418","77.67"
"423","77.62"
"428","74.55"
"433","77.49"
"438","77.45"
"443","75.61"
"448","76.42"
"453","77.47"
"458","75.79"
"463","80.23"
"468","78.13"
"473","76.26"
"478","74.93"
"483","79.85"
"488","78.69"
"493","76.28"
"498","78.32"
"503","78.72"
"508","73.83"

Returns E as 3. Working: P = 0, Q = 3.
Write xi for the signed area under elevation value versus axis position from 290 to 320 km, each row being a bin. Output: 2206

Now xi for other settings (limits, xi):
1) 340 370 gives 2308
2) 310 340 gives 2258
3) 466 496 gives 2321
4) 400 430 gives 2221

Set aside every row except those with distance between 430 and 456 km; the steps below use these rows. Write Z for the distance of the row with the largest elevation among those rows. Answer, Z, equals 433 km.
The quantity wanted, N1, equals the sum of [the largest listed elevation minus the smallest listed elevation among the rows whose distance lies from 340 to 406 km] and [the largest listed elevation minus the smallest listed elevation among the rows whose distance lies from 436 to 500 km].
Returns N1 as 20.4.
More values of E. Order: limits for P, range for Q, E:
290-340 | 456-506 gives 6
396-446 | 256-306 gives 5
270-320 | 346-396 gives 4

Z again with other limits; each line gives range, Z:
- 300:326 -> 323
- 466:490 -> 483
